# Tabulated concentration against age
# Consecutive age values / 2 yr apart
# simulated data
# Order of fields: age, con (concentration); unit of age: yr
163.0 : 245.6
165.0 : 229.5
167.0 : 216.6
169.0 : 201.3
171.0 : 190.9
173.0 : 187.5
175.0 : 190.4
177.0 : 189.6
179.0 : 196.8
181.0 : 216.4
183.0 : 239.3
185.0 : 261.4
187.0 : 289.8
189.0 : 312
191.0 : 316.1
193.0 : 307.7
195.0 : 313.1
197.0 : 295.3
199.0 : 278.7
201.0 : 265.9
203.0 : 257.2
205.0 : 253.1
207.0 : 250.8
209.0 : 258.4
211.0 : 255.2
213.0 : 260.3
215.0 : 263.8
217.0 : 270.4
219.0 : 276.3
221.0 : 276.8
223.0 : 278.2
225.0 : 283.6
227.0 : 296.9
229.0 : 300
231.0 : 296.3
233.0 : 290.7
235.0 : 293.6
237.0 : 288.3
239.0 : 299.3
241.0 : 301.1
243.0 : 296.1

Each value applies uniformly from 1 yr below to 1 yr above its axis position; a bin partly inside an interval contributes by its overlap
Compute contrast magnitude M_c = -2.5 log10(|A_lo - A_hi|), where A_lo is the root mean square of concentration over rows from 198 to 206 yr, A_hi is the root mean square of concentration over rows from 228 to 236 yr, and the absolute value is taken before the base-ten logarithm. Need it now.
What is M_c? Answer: -3.7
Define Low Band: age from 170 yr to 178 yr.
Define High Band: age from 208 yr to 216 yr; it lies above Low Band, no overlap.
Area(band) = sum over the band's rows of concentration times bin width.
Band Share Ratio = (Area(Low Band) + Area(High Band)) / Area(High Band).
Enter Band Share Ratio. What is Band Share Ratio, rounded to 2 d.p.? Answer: 1.73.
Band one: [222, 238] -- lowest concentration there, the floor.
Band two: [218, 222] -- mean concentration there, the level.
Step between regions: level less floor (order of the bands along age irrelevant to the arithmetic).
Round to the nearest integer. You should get -2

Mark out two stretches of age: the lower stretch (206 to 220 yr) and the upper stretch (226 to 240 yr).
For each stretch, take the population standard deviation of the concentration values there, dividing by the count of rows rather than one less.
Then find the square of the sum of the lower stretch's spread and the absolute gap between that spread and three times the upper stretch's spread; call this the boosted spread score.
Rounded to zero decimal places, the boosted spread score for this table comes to 147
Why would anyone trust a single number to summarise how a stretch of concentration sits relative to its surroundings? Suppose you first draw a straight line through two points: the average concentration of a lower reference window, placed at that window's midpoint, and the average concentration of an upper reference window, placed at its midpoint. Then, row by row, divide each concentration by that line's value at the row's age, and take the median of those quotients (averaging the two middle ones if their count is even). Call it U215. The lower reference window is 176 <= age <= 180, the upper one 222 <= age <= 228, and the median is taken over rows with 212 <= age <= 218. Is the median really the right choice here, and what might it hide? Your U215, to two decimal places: 0.99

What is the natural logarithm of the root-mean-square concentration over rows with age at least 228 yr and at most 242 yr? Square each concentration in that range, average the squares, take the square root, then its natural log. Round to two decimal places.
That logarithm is 5.69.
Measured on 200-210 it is 5.55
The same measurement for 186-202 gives 5.70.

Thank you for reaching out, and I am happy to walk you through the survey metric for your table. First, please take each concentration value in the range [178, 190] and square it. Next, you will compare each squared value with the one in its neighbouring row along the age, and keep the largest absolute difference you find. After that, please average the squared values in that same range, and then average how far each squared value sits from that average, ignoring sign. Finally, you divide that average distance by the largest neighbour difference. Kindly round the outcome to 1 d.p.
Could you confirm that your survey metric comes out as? 1.1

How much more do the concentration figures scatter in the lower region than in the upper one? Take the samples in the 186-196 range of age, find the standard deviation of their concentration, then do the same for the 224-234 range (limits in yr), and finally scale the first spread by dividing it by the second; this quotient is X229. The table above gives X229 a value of 1.62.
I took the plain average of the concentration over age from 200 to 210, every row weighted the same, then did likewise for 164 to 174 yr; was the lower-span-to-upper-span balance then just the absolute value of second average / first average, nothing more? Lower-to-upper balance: 0.80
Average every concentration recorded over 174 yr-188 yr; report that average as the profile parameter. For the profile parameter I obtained 226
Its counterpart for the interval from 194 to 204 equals 282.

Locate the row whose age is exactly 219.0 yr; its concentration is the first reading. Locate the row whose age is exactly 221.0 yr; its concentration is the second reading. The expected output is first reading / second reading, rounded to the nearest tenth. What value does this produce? 1.0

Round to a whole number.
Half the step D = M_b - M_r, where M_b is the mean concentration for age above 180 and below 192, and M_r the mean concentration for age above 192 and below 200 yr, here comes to -13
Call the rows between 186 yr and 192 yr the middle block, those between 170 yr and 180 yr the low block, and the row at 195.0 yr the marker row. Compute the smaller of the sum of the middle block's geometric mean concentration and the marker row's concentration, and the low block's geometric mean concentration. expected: 191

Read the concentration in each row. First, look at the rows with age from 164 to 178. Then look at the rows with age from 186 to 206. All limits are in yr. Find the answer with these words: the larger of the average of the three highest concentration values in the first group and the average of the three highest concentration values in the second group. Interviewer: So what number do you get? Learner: 314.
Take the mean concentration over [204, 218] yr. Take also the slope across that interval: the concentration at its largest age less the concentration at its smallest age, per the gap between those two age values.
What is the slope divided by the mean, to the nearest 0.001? 0.006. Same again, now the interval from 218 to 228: 0.009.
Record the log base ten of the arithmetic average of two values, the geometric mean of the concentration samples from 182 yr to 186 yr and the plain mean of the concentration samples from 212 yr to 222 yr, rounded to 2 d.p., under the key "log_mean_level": 2.41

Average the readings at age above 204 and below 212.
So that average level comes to 254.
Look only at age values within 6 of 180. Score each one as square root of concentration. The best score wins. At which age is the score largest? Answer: 185.0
